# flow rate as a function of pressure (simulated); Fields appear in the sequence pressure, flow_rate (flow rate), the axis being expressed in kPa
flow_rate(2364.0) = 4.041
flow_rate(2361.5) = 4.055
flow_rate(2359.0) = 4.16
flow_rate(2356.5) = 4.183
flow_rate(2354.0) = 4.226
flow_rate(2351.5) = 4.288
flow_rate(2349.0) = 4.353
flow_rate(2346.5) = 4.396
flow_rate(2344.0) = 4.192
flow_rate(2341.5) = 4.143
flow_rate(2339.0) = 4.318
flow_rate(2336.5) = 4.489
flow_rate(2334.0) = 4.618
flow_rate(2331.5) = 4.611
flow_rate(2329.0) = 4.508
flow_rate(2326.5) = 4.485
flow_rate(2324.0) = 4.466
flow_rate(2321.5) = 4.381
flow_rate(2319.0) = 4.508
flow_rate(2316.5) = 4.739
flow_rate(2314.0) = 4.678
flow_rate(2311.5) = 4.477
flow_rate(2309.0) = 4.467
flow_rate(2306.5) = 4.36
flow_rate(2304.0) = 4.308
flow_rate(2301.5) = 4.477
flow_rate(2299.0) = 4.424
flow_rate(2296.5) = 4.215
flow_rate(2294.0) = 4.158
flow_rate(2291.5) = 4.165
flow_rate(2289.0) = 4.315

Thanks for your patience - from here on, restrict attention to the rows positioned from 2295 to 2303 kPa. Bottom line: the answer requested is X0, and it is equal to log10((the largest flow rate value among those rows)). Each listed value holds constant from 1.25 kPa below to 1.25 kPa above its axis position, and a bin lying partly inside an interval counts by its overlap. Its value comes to 0.651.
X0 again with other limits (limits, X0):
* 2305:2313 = 0.651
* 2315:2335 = 0.676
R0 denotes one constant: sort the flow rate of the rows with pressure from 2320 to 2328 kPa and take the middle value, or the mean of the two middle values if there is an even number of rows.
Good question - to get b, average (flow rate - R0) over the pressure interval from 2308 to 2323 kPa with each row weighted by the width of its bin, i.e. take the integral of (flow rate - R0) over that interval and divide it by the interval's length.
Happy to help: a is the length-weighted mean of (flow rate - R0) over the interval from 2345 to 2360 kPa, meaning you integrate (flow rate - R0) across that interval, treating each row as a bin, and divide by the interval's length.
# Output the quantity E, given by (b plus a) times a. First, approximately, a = -0.198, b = 0.08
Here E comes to 0.024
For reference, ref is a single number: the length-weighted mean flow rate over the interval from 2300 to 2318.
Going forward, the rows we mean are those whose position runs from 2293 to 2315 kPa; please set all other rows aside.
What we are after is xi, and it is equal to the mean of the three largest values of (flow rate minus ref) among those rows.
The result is 0.044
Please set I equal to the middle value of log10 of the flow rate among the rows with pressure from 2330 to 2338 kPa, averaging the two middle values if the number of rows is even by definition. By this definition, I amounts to 0.664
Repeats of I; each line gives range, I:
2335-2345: 0.629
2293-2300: 0.625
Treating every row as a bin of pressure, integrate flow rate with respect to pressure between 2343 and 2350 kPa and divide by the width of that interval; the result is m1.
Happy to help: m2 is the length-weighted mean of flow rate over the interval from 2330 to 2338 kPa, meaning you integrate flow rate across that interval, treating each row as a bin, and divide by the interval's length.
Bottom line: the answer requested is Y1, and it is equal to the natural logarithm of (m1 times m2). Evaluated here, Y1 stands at 2.98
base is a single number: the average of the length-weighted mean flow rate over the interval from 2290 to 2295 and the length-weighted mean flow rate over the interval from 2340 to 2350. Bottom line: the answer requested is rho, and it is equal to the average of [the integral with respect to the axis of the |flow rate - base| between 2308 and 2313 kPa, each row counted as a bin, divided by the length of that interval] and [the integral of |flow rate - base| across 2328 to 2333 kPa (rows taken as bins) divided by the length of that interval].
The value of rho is 0.304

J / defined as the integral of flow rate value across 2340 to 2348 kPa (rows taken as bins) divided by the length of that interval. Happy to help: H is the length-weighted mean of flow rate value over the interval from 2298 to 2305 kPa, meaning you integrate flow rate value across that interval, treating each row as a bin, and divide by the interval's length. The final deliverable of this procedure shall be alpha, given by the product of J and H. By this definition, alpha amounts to 18.7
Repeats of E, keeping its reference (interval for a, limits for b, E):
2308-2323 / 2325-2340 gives 0.009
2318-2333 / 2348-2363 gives -0.007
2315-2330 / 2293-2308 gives -0.004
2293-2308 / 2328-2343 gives 0.022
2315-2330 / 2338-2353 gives -0.007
